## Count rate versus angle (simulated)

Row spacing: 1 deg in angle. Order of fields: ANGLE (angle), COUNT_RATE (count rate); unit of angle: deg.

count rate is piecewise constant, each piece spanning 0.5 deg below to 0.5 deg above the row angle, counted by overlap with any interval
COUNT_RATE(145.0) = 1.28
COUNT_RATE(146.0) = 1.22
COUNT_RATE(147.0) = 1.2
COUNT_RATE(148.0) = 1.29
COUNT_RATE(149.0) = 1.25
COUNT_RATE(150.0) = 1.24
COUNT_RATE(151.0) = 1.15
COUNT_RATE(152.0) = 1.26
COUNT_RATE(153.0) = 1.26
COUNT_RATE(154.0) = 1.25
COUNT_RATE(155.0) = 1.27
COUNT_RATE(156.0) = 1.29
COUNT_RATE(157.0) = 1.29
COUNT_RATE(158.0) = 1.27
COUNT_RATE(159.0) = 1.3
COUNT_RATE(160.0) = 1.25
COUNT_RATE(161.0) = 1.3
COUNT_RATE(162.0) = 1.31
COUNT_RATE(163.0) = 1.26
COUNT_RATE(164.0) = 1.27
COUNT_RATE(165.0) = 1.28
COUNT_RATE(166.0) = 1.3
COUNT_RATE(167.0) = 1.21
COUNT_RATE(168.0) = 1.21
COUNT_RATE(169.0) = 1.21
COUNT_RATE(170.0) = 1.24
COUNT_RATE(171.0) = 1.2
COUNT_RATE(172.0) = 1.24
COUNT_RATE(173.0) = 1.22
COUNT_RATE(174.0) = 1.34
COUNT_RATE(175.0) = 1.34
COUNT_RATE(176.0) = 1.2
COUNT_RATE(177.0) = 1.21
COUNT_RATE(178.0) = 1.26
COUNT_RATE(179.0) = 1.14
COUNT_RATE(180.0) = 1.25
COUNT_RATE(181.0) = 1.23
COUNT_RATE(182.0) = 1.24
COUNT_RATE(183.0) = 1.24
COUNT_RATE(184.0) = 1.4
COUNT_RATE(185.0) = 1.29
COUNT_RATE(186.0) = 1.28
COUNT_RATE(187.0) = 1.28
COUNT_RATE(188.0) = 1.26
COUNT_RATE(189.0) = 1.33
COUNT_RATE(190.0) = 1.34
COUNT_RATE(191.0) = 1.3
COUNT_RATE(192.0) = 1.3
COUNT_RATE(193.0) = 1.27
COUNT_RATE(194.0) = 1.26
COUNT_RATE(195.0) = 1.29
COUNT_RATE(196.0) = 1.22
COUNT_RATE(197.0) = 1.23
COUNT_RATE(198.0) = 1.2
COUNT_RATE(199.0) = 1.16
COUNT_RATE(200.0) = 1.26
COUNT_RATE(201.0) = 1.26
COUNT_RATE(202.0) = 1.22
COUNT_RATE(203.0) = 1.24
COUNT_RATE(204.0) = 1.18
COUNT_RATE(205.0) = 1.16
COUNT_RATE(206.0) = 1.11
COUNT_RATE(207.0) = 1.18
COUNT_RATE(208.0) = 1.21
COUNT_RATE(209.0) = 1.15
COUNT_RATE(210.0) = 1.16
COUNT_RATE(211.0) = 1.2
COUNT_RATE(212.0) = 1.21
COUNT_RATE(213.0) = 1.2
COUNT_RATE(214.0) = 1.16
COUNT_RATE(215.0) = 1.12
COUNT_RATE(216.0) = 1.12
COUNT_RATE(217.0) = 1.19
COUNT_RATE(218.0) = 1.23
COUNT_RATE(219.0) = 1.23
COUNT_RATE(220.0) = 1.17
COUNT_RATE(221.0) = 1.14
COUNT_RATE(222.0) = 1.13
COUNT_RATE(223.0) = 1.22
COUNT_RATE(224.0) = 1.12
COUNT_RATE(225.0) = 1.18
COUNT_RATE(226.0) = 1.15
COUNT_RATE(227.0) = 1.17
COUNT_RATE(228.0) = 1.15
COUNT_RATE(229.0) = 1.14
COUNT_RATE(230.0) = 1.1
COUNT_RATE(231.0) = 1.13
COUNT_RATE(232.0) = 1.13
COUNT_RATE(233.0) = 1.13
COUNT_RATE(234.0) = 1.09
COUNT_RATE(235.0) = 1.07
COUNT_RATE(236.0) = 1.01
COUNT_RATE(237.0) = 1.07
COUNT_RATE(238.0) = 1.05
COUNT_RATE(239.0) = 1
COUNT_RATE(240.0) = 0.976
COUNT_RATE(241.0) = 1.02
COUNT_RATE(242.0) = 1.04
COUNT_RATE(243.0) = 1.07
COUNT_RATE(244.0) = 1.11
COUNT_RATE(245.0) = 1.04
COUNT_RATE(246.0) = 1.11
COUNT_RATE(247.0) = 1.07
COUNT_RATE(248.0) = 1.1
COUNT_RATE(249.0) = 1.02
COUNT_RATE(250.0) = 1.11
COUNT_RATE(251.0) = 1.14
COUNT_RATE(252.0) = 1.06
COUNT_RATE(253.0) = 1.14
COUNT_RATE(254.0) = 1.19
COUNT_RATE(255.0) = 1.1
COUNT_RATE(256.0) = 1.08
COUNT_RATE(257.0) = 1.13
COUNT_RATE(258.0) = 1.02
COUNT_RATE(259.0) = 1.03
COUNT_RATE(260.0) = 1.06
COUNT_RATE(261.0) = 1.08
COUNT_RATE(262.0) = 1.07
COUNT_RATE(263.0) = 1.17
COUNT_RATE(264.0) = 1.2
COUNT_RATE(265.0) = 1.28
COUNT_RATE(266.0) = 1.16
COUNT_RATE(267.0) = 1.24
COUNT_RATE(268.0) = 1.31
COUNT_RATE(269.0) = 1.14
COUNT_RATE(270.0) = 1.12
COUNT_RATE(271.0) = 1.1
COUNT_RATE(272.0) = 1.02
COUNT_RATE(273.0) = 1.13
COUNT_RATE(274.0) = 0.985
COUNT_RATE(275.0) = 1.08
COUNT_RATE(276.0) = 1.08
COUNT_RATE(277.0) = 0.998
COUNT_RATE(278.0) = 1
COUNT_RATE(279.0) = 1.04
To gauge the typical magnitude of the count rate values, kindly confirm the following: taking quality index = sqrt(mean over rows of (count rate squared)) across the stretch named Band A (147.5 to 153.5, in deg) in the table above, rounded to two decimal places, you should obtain 1.24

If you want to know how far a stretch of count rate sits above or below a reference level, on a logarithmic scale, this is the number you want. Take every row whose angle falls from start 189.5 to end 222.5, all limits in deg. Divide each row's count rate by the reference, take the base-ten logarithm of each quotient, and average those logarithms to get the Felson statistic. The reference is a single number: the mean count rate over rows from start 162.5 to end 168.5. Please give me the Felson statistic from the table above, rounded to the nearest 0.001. -0.018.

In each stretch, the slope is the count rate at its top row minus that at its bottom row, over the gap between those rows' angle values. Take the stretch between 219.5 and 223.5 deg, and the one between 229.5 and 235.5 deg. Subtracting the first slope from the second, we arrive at -0.023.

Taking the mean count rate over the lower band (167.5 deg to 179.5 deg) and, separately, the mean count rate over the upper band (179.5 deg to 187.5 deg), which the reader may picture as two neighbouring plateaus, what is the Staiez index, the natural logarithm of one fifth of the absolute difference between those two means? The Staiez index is -4.8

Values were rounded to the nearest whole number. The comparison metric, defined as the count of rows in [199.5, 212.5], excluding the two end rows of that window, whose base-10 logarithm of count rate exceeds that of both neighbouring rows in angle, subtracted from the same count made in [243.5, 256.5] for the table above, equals 2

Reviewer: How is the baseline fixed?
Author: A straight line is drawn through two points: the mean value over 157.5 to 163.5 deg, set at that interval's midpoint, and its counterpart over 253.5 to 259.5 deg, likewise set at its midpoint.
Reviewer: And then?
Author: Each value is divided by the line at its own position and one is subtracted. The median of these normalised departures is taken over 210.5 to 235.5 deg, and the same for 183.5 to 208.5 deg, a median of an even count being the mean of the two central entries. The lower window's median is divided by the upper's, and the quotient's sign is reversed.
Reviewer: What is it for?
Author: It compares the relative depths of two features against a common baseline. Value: 6.9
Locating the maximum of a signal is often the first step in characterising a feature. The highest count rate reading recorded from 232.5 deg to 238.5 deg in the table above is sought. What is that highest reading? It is 1.13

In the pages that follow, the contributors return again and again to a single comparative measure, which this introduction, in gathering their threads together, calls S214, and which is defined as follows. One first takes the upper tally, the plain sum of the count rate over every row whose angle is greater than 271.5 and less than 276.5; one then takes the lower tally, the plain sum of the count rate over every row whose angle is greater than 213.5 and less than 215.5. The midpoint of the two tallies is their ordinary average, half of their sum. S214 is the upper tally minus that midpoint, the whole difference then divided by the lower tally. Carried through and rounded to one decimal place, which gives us 0.7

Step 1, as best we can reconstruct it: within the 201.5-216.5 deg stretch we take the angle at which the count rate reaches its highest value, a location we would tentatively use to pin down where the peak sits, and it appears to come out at 203.0 deg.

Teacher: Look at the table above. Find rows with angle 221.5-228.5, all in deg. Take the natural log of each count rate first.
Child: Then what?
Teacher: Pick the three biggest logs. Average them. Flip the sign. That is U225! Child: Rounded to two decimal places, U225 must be -0.17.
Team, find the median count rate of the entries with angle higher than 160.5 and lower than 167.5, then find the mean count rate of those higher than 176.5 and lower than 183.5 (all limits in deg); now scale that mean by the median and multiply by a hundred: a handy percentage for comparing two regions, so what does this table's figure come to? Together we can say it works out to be 96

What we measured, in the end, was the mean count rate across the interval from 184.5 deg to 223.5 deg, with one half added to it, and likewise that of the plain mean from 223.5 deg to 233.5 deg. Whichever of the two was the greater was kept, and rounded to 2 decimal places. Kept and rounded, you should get 1.72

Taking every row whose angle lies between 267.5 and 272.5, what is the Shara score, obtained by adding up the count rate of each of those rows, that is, 5.69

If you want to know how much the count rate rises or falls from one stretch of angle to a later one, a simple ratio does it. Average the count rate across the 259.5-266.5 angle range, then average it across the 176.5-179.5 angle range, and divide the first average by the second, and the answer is 0.95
